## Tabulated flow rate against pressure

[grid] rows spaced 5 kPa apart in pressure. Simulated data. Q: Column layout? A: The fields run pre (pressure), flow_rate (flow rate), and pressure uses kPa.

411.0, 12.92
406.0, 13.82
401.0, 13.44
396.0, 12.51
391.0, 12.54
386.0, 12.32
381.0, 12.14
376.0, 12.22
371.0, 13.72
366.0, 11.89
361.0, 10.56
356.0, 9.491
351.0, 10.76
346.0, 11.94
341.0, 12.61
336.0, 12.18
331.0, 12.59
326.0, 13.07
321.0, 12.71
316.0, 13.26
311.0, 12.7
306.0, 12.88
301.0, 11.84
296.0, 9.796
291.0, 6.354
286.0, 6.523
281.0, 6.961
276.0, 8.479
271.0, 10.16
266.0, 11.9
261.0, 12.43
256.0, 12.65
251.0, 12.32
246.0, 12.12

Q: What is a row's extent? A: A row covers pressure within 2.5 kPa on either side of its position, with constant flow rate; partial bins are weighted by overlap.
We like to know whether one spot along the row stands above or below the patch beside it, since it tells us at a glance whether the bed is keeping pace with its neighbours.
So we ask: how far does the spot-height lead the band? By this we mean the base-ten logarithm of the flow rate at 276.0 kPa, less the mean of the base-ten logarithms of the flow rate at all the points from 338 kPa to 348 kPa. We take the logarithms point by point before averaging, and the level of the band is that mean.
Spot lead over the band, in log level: -0.16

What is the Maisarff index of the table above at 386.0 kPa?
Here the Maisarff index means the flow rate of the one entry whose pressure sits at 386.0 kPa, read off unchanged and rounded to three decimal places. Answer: 12.320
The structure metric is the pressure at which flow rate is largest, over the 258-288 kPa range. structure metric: 261.0 kPa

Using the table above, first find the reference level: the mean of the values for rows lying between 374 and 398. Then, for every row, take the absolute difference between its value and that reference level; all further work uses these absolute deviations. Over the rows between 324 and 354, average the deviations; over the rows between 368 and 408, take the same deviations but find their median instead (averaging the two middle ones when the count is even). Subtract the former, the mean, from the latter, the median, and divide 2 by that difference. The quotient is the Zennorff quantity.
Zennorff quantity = -5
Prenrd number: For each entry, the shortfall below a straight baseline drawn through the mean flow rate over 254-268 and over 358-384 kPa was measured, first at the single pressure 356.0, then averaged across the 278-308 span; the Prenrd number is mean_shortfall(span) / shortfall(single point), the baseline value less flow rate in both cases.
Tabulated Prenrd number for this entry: 1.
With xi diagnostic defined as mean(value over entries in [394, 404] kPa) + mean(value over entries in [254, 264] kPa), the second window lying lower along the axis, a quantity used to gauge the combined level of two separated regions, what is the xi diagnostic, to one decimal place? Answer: 25.5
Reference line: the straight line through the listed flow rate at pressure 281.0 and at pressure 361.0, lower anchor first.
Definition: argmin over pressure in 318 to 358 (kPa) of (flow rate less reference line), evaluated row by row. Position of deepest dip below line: 356.0 kPa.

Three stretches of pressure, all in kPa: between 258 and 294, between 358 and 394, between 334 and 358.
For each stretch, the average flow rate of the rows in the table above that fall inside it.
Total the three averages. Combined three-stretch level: 32.6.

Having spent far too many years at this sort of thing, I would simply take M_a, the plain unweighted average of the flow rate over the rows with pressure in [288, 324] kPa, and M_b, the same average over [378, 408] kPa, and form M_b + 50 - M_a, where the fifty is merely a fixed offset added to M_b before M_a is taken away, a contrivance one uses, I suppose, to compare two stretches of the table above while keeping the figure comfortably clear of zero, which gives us 51.4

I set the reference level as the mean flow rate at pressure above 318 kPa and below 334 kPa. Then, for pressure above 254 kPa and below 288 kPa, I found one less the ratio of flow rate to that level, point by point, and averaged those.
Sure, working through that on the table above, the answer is 0.23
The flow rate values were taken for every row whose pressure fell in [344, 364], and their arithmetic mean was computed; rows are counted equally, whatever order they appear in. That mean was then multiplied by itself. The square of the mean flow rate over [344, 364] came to 114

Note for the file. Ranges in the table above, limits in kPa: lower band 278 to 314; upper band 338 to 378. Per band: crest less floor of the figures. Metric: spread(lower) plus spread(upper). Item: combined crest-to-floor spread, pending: 11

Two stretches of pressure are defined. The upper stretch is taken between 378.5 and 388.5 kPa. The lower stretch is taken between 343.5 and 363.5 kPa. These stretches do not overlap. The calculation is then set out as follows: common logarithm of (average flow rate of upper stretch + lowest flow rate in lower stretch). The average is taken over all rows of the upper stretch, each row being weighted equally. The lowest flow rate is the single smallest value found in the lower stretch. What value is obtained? 1.34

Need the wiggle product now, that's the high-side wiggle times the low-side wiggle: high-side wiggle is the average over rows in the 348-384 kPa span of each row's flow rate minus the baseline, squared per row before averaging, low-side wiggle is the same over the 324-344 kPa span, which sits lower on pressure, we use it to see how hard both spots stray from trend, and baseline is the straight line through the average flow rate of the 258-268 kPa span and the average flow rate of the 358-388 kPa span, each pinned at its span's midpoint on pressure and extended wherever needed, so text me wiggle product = 0.6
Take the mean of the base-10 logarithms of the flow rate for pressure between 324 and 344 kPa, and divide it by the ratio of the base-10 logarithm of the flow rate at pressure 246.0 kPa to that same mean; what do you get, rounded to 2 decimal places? 1.12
